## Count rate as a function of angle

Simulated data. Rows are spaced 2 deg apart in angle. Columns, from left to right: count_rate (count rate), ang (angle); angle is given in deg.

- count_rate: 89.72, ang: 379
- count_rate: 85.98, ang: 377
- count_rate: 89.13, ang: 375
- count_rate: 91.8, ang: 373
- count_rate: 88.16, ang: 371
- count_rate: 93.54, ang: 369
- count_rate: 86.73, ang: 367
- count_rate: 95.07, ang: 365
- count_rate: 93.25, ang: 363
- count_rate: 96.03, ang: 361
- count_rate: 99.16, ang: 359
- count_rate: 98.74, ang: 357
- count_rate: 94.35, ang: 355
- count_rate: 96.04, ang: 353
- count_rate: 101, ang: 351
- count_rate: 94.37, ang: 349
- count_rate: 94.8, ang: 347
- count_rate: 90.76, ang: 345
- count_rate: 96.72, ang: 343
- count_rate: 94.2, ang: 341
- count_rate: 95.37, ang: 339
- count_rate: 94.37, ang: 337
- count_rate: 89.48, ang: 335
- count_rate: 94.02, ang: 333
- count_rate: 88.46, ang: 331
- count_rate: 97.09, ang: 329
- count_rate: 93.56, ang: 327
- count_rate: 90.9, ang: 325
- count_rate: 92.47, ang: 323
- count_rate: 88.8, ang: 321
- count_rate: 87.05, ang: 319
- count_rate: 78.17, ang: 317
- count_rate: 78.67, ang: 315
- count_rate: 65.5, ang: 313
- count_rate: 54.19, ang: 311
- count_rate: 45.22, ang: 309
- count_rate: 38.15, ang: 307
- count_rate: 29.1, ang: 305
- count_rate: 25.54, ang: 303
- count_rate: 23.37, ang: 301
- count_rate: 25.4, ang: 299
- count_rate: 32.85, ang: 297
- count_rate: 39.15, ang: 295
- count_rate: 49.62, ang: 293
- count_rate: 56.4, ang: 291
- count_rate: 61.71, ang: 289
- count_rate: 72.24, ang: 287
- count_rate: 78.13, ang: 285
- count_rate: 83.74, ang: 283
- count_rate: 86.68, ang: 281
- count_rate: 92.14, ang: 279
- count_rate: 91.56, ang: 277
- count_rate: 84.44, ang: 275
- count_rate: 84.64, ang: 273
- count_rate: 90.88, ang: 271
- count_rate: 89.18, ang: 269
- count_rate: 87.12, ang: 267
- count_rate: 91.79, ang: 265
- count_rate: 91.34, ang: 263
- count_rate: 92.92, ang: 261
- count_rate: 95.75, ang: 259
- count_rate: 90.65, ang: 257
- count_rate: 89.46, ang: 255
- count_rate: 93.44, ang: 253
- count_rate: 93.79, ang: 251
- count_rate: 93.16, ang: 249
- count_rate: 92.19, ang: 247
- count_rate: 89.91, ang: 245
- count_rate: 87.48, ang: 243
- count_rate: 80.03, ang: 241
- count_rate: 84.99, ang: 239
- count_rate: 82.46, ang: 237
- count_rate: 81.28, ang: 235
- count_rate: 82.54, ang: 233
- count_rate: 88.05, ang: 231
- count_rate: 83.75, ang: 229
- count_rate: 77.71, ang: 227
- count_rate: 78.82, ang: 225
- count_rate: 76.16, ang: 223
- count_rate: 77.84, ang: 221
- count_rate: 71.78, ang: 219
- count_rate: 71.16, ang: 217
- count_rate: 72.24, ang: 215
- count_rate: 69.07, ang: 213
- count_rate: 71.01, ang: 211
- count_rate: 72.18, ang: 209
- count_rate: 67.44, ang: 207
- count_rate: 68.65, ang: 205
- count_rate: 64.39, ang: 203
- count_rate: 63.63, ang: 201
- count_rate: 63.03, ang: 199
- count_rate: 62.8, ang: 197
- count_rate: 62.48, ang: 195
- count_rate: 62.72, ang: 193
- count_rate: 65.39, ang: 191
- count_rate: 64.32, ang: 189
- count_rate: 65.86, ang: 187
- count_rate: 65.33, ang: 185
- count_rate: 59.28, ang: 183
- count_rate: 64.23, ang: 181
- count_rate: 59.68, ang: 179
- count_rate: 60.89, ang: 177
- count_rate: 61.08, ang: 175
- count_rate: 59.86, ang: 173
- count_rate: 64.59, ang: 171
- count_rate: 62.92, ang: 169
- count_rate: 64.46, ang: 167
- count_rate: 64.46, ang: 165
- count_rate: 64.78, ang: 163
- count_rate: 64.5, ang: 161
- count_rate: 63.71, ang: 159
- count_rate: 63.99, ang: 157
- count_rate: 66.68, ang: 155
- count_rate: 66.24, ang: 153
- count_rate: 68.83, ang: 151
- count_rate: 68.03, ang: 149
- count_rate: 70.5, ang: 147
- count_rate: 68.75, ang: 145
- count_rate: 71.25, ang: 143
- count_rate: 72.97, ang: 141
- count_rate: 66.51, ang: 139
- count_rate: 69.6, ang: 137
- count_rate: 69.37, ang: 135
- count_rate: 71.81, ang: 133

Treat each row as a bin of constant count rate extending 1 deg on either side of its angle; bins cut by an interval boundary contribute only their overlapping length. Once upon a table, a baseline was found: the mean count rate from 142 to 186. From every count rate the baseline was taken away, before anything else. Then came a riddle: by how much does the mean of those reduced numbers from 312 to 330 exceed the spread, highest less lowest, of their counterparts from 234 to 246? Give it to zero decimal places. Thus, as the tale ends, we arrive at 11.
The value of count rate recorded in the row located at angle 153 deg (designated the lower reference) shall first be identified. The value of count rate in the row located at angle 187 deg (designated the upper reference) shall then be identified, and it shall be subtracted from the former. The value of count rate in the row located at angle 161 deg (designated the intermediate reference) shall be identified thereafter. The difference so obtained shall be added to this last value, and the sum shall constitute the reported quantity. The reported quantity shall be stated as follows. 65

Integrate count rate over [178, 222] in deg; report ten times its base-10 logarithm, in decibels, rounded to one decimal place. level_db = 34.7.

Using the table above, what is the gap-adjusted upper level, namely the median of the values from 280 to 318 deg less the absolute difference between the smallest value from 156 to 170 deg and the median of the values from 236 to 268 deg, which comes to 26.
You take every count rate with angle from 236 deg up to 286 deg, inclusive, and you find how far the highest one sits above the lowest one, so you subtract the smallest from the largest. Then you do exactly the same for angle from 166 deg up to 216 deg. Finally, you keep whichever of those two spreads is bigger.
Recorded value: 18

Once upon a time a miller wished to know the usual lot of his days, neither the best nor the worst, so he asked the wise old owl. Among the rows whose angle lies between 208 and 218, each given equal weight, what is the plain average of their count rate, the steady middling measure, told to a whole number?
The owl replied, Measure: 71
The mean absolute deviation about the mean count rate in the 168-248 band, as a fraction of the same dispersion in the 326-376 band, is 3.1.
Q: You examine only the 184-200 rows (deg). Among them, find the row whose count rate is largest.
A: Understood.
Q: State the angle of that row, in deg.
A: 187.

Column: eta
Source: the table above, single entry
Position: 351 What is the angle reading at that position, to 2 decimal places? 101.00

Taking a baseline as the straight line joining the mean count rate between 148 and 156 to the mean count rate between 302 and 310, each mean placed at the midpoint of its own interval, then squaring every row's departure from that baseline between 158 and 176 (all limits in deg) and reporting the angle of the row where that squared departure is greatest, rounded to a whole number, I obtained 173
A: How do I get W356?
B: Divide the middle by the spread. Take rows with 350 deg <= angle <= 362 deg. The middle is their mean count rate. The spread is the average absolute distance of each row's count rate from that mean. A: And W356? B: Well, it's 47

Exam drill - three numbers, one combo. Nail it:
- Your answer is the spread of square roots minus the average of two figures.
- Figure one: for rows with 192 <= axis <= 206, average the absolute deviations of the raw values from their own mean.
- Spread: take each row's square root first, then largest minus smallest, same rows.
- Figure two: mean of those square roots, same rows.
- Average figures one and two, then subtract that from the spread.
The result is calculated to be -4.3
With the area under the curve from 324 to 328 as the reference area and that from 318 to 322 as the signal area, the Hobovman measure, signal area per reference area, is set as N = 1.0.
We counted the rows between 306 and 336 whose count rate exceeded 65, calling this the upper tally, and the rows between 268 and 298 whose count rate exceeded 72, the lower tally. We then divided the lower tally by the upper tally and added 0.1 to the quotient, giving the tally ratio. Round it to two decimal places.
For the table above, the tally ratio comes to 0.93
